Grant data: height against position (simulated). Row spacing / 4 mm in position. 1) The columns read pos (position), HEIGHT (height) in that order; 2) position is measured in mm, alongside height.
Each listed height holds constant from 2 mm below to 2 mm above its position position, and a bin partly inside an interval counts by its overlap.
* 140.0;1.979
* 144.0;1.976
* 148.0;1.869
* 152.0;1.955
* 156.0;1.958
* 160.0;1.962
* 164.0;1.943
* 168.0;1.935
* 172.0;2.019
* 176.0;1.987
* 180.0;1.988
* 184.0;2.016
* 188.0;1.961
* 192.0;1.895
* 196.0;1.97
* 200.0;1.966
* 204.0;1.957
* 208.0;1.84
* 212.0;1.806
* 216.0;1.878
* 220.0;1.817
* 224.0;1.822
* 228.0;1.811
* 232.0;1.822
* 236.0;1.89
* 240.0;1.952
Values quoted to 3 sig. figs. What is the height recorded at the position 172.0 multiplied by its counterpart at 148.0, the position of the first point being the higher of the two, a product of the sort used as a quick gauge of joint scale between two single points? 3.77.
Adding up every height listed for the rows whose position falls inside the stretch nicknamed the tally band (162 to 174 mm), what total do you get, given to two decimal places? 5.90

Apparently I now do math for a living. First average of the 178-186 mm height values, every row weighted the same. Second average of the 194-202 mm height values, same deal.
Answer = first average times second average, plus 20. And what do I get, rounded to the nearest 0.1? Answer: 23.9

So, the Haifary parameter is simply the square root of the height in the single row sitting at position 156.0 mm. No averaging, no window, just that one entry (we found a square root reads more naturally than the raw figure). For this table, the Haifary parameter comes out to 1.40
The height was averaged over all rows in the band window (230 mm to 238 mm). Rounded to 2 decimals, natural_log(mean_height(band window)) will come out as 0.62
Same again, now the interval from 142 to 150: 0.65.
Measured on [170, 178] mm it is 0.69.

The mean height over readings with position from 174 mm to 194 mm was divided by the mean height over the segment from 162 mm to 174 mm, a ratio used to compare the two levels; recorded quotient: 1.00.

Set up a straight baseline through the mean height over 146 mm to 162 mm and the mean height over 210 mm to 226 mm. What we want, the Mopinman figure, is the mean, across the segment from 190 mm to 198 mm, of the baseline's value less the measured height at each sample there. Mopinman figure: -0.06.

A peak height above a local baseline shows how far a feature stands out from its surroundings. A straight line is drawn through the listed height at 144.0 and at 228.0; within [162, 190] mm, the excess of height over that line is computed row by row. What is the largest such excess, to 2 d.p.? 0.12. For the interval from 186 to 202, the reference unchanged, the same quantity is 0.10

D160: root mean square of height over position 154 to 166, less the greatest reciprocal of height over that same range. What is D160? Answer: 1.44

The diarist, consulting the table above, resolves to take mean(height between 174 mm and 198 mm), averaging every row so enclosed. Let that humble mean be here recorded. 1.97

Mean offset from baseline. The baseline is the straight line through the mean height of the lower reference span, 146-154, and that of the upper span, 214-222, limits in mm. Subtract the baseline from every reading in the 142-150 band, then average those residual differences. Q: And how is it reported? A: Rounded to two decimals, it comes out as 0.01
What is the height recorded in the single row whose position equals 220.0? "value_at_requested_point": 1.817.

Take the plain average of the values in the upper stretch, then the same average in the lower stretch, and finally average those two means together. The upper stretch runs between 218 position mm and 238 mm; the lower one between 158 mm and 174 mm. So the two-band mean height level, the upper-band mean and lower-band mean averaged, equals 1.90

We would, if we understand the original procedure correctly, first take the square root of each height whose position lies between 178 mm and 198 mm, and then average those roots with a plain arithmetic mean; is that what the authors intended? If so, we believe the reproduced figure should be 1.40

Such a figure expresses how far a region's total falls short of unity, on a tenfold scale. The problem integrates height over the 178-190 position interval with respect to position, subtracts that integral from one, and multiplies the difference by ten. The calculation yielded -229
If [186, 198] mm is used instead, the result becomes -223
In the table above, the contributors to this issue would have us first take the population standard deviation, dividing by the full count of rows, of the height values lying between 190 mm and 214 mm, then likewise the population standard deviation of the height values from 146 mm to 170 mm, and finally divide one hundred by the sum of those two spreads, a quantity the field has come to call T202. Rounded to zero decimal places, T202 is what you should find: 1041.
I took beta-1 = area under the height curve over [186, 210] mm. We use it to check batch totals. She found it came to 46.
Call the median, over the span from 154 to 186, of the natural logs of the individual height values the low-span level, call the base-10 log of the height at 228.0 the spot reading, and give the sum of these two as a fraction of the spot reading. 3.64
